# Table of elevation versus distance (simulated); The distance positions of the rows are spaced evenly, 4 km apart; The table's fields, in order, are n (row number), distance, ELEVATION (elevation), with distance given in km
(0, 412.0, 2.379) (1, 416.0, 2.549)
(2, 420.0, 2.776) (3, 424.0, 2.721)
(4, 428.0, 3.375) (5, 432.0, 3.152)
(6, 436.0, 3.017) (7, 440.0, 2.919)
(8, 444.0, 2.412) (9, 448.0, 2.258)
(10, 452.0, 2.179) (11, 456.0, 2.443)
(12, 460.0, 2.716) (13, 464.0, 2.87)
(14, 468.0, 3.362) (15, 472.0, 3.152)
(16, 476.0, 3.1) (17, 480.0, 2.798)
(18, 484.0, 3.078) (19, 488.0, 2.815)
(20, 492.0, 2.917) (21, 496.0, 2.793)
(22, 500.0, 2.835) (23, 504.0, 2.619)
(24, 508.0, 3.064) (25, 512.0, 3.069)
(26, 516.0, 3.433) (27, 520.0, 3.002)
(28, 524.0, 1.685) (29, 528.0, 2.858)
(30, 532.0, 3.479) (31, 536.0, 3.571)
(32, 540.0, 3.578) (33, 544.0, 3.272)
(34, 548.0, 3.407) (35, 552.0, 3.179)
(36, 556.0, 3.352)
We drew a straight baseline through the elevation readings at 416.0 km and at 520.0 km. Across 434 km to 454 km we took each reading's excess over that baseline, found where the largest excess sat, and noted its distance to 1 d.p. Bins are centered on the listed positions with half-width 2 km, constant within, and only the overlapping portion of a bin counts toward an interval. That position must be 436.0 km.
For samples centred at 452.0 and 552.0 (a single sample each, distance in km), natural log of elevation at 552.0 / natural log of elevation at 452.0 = 1.5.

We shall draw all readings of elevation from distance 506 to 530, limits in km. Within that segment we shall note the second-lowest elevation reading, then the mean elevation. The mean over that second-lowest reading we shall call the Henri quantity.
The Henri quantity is 1.00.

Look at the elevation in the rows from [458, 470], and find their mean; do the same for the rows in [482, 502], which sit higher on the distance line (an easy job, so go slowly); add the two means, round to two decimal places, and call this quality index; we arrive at 5.87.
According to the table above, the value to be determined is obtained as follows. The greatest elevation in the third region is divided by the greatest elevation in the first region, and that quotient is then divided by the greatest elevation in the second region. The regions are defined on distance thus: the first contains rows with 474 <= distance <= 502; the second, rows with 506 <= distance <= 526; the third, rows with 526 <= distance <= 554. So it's 0.3362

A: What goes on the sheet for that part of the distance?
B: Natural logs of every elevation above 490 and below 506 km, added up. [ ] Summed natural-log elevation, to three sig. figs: 4.10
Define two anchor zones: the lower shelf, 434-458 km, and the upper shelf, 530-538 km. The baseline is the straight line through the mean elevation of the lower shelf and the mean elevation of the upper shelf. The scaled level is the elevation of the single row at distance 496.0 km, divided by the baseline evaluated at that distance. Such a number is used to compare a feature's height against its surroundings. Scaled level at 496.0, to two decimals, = 0.90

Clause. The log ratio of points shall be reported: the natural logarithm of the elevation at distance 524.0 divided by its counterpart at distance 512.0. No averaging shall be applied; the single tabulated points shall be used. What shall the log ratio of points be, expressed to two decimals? -0.60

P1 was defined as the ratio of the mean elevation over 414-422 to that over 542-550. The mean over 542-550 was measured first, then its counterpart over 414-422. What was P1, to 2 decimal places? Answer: 0.80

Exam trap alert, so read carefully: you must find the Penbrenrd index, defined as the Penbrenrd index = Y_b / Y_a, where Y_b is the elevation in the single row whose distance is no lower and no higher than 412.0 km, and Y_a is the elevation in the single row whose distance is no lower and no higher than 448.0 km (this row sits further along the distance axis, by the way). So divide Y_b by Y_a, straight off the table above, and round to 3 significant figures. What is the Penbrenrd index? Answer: 1.05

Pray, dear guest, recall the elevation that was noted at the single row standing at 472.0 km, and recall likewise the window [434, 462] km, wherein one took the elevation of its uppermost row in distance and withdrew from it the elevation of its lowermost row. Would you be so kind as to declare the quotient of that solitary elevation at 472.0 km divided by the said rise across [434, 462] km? -10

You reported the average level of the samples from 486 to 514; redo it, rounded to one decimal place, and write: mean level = 2.9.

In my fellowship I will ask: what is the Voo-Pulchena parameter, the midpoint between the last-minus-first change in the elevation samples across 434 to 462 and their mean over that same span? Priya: 1.1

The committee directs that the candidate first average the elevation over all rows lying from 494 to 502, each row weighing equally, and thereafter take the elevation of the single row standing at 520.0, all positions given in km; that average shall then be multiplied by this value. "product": 8.4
